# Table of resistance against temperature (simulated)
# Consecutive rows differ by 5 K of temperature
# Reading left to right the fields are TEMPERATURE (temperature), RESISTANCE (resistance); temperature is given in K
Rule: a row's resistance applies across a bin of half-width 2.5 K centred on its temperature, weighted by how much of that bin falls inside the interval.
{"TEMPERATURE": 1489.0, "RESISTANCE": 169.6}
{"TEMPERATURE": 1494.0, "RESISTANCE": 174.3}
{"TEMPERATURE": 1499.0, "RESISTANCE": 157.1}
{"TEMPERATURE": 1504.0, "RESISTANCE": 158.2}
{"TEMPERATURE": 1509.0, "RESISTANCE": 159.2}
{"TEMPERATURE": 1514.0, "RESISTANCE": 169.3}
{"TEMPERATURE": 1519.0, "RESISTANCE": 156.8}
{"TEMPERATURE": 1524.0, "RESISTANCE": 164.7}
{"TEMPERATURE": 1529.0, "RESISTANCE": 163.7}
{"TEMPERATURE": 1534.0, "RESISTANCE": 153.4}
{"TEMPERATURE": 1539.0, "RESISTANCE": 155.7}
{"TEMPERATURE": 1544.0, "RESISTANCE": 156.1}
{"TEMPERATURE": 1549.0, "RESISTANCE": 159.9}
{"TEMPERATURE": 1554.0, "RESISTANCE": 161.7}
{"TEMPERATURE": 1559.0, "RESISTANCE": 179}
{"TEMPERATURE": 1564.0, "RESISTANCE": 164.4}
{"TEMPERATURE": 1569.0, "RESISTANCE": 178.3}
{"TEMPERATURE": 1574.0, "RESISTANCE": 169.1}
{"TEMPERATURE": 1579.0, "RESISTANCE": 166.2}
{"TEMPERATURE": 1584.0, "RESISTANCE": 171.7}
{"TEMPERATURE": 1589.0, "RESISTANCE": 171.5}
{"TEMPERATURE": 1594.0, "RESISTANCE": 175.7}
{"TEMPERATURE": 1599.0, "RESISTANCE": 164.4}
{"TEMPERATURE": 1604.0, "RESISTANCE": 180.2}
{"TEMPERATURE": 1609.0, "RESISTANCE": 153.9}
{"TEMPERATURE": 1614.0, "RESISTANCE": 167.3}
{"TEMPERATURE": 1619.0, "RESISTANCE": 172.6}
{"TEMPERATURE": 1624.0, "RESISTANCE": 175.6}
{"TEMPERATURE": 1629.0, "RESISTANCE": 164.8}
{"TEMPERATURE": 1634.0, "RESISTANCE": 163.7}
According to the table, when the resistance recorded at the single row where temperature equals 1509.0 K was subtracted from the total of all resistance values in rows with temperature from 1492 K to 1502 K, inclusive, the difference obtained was 172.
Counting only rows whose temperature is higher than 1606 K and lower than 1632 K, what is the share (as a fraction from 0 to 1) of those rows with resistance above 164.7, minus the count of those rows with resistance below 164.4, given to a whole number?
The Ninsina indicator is 0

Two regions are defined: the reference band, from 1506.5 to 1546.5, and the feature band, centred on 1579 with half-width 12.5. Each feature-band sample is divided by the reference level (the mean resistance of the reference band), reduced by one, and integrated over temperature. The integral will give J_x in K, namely 1.8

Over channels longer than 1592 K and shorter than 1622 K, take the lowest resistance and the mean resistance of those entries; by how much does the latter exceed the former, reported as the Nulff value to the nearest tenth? 15.1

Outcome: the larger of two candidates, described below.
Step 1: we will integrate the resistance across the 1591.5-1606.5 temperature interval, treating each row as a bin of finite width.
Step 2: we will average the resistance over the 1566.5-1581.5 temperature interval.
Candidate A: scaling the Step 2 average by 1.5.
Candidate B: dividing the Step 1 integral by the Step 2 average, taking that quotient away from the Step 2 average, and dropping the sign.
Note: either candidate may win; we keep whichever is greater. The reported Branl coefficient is 257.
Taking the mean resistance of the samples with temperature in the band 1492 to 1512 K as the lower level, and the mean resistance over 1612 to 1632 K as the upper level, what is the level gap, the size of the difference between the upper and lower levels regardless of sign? 8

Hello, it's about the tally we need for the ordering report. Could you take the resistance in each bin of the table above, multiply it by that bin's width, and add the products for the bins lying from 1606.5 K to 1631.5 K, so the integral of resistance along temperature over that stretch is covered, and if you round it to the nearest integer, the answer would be 4171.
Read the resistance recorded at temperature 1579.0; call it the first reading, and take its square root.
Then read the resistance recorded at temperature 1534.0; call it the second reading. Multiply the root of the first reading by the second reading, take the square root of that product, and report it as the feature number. 44.5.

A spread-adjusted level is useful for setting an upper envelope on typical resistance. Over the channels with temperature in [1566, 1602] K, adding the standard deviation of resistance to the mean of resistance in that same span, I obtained 176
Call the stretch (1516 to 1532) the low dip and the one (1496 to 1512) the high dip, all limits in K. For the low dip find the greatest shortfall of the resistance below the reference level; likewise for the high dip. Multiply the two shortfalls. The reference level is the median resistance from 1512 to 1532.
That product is 53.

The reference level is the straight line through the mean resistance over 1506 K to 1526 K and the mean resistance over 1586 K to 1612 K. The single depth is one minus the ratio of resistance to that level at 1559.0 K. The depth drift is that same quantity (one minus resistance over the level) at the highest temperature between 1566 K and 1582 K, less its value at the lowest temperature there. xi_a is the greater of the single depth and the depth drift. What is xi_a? 0.077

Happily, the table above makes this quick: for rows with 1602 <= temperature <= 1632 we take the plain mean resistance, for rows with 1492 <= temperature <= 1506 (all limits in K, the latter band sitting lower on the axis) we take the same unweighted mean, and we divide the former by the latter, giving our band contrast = 1.036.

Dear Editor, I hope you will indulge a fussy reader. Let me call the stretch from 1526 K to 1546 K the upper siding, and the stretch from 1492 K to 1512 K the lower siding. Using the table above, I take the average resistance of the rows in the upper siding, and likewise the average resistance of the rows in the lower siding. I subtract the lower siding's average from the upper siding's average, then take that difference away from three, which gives 8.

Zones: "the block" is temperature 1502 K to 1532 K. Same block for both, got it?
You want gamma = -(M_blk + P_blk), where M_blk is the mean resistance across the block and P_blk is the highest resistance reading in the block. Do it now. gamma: -331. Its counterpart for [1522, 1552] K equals -324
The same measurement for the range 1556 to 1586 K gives -350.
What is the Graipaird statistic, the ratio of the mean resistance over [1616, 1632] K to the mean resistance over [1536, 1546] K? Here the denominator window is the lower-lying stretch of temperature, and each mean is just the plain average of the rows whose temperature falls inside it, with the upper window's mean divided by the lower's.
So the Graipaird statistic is 1.10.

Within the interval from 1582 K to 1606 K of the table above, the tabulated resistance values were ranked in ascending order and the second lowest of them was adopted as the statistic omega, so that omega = 171.5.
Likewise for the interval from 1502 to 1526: 158.2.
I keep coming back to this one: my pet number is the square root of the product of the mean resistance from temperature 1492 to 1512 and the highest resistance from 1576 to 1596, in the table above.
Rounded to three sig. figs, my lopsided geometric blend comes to 169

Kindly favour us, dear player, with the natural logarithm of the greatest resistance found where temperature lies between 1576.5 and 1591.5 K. 5.15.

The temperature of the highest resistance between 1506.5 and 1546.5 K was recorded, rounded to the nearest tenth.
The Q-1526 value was 1514.0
